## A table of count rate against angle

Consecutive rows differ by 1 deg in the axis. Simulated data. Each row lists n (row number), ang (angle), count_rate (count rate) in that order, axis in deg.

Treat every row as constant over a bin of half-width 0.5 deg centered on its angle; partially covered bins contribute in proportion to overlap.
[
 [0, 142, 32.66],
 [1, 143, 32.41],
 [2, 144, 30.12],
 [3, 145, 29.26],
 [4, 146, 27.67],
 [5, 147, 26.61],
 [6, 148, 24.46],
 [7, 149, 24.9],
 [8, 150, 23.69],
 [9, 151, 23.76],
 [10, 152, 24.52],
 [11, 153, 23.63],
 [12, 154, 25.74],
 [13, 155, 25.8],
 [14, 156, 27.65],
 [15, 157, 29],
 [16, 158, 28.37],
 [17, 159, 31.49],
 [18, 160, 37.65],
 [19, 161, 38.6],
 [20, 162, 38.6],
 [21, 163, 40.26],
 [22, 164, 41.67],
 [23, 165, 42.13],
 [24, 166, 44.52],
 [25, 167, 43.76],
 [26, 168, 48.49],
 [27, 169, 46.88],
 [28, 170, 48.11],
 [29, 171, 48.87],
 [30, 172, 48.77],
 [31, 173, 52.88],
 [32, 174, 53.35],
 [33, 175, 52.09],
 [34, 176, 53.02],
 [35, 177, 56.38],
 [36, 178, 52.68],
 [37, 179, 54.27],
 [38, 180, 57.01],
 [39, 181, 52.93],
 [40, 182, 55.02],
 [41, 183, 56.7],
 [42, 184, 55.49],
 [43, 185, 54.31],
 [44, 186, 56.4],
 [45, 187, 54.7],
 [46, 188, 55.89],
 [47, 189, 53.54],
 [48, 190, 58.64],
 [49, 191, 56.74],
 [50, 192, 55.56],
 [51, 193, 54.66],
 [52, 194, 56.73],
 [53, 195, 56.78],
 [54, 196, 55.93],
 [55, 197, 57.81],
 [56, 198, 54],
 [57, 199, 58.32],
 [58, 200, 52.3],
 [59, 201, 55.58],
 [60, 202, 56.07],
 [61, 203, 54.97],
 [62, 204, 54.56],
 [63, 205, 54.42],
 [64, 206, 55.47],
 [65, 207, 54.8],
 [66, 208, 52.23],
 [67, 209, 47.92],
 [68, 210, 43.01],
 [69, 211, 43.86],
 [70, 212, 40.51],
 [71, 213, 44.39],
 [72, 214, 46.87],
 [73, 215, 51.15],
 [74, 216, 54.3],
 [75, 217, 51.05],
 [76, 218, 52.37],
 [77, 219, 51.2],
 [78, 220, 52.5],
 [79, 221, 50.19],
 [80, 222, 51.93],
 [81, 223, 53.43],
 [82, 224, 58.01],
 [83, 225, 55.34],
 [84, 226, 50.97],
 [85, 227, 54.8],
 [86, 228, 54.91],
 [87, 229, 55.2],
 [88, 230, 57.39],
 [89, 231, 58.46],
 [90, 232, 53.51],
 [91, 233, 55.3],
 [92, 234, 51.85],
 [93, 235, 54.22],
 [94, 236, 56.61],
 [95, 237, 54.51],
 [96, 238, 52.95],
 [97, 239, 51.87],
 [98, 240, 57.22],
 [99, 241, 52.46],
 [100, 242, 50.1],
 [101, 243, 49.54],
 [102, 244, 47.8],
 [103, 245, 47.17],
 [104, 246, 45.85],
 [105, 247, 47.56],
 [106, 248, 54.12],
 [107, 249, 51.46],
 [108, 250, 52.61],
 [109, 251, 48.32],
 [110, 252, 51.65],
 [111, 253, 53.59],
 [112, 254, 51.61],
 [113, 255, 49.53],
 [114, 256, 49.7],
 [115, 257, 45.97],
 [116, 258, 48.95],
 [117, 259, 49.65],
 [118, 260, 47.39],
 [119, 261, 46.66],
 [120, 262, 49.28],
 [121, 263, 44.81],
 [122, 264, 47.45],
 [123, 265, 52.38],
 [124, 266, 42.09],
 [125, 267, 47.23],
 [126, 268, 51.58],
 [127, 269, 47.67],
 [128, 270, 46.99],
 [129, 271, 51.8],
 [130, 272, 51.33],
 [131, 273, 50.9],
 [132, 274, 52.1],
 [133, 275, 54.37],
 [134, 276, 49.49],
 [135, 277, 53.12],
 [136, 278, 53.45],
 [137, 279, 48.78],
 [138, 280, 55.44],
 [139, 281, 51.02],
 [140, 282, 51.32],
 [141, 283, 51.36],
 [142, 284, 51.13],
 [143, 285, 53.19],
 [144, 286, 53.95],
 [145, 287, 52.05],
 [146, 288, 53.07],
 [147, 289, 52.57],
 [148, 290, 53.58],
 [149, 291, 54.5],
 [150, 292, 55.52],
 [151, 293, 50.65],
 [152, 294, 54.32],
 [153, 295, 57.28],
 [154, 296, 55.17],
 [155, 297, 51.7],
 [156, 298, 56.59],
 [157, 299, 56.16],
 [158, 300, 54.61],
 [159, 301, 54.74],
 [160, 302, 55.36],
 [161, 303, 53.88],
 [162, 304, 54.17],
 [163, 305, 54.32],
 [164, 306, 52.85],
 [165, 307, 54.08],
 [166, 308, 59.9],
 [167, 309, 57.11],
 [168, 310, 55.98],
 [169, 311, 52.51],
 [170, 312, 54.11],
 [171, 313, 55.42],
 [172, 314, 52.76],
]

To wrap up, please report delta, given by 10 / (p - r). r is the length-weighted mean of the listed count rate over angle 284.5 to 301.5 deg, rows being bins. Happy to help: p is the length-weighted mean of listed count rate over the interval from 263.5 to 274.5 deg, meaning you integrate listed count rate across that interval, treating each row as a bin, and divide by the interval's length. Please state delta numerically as -2.1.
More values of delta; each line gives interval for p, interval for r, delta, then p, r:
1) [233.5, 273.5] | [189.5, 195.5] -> -1.6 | 50.1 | 57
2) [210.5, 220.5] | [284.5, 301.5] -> -1.9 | 48.8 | 54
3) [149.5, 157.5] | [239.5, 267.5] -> -0.4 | 25.5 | 49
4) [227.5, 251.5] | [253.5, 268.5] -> 2.3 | 52.5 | 48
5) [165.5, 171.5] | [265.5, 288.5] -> -2.4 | 46.8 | 51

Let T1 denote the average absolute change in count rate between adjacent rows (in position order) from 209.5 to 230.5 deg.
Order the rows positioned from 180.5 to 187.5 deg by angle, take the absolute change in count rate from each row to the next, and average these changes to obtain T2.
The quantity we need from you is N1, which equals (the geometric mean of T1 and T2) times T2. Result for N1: 3.3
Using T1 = 2.4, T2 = 1.7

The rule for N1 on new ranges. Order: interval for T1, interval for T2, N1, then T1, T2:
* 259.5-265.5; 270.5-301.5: 5.3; 3.1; 2.1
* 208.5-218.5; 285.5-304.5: 4.3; 3.1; 1.8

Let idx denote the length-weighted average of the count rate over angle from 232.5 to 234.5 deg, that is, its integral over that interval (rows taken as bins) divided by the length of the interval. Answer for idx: 54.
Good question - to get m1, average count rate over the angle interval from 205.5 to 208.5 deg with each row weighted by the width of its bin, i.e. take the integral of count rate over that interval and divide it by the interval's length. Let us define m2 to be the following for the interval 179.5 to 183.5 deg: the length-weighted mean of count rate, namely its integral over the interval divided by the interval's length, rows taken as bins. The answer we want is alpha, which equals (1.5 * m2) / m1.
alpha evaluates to 1.53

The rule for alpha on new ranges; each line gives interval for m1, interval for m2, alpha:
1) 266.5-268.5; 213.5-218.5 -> 1.55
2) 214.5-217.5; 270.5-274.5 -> 1.48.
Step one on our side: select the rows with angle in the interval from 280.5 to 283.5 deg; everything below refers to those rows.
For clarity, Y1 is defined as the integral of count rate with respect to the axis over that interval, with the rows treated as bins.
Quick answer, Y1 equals 154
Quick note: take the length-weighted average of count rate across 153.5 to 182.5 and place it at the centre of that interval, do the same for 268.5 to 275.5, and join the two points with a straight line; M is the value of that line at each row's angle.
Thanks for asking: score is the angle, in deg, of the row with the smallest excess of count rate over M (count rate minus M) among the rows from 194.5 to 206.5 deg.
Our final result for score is 200 deg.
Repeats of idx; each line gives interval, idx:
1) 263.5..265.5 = 50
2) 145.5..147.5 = 27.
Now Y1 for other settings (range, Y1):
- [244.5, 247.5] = 141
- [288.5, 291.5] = 161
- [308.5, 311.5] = 166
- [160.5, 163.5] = 117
